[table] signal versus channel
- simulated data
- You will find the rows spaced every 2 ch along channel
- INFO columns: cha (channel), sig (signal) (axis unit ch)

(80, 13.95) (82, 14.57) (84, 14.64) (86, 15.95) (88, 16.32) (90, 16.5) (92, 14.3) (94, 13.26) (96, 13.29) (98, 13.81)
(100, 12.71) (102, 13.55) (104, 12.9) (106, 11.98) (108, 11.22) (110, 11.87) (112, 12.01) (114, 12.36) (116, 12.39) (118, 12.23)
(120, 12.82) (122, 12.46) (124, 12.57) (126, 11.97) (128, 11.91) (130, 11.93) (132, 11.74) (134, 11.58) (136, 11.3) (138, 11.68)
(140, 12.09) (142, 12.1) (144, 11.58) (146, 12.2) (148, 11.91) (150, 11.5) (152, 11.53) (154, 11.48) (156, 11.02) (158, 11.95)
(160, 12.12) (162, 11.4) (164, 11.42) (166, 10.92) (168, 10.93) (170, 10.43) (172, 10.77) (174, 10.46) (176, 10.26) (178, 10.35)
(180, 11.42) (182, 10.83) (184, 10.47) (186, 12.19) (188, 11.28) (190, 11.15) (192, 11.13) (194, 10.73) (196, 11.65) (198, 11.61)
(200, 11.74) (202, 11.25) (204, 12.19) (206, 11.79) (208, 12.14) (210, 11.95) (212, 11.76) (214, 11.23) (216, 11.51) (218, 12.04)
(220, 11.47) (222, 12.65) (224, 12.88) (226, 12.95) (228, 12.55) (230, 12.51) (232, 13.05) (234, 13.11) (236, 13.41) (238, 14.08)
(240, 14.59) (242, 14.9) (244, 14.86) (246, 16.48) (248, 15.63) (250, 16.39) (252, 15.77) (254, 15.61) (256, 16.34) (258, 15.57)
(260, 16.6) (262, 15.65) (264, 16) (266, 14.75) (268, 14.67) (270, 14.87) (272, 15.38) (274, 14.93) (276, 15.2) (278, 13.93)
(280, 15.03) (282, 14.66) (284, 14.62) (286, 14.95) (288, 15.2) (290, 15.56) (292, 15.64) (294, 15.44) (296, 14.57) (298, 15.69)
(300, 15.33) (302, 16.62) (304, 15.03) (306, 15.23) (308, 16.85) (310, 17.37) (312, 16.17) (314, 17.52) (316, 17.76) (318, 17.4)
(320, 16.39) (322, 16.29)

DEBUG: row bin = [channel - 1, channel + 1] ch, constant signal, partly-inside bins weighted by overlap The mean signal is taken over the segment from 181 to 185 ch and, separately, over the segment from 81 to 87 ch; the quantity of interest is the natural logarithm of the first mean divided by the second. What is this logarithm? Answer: -0.3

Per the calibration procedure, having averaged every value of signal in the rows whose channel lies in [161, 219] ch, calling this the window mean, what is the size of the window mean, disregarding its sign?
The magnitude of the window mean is 11.3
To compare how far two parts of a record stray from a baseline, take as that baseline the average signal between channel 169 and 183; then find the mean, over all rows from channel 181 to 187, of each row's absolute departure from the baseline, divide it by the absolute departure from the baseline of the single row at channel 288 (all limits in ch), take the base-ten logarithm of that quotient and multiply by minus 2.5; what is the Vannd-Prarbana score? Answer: 2.1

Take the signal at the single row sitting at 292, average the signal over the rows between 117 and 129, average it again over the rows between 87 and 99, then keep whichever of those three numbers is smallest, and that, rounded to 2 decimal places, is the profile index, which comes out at 12.33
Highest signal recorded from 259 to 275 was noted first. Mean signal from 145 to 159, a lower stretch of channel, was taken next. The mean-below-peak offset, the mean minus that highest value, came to -4.9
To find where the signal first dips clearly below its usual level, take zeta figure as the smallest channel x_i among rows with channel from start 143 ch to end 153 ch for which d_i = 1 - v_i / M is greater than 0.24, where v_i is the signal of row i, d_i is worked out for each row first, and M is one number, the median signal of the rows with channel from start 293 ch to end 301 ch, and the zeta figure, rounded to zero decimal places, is 144 ch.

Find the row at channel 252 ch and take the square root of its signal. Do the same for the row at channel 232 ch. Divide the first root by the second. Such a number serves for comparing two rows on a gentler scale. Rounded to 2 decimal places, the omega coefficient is 1.10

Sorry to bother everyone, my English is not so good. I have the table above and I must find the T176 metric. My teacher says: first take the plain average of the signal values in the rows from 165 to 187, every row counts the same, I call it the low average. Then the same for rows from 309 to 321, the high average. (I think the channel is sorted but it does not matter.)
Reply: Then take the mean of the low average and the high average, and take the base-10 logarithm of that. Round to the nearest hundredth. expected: 1.14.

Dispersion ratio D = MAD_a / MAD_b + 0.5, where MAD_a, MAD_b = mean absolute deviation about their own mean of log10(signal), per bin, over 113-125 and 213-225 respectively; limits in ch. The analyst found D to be 0.75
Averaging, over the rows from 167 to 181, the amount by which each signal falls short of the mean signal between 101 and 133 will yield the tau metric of 1.6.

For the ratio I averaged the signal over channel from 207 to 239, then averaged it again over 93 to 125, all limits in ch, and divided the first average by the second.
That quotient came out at 0.99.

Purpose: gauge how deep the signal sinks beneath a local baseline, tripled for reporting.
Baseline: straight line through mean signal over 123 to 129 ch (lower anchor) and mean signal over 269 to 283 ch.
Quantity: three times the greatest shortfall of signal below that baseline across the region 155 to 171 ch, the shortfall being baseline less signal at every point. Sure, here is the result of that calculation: 7.54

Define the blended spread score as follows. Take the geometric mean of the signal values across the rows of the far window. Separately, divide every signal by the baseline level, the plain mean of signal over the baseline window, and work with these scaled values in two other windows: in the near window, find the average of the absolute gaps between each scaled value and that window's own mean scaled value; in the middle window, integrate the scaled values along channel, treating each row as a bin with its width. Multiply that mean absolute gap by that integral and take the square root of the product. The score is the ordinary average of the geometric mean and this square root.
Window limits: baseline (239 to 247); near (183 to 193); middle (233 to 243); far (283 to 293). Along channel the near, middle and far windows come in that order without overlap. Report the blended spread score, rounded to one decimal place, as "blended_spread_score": 7.8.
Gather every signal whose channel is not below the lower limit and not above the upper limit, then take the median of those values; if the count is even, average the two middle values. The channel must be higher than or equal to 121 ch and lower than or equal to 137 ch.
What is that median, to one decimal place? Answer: 11.9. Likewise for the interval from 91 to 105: 13.3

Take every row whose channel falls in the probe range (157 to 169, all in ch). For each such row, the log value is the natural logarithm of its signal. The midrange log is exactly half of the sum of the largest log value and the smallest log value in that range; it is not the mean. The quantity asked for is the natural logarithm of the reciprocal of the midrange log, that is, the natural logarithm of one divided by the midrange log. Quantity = -0.89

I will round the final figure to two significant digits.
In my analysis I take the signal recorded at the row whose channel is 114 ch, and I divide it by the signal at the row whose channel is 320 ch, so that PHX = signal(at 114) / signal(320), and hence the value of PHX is 0.75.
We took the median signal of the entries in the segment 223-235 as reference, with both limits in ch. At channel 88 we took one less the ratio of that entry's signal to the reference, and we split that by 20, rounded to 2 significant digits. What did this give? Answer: -0.013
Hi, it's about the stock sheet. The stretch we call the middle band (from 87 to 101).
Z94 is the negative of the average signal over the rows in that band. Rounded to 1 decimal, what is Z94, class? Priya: -14.3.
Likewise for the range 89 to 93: -15.4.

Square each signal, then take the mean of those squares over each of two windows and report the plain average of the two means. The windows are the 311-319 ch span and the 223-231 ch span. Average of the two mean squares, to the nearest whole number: 229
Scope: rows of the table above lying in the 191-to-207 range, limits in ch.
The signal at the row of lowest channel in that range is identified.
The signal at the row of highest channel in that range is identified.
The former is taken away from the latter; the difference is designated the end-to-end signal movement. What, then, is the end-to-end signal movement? 0.7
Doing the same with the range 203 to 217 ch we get -0.7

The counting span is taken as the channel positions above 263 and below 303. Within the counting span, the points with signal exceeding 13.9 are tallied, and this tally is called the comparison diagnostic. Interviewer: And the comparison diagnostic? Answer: 20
